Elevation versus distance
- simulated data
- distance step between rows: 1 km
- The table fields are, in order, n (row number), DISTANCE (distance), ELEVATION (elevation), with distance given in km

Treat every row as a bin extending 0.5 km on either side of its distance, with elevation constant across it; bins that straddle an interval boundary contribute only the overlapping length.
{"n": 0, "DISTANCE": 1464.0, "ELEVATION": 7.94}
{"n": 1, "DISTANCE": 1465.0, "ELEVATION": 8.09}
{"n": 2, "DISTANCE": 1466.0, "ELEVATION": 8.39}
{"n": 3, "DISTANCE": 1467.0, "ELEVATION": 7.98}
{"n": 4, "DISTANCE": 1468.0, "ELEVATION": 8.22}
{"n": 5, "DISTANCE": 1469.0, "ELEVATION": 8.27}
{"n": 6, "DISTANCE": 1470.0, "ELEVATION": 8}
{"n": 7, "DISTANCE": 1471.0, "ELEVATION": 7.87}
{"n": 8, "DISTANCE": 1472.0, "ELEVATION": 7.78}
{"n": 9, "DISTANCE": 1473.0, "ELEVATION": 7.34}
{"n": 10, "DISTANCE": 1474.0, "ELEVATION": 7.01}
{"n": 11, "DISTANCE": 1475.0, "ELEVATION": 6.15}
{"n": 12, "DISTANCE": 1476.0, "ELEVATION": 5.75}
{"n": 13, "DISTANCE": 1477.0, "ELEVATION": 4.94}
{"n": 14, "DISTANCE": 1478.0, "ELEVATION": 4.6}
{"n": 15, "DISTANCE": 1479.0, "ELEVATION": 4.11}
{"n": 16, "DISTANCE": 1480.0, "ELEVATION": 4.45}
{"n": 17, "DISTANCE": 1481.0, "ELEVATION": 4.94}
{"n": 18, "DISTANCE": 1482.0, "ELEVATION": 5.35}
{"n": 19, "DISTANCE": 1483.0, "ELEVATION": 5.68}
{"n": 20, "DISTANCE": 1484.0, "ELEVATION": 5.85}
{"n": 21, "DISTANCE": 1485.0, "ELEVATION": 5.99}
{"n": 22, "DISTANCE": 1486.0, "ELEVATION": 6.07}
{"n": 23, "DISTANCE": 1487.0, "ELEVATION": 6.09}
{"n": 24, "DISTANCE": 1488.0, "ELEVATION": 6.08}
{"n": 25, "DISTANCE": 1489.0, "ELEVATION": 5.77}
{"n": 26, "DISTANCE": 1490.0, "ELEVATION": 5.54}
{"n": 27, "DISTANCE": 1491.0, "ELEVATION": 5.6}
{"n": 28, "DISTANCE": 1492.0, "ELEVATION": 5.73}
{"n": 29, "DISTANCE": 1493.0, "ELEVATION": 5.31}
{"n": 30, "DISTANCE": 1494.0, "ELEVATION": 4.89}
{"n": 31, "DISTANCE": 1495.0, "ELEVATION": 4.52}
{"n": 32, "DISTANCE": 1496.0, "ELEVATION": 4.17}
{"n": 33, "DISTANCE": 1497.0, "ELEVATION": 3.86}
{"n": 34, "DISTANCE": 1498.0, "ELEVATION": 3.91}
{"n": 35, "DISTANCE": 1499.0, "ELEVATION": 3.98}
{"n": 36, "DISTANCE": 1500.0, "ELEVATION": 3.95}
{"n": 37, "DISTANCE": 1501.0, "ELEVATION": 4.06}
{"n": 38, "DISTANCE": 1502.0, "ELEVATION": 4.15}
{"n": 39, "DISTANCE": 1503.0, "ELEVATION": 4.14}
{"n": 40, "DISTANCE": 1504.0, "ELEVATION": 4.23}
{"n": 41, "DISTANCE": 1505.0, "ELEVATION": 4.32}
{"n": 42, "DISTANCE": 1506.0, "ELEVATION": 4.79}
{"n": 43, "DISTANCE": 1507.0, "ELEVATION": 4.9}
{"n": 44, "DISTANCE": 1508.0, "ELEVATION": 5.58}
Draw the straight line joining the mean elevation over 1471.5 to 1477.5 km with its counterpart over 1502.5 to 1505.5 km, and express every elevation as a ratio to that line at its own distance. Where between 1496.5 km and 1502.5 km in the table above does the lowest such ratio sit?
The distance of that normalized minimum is 1497.0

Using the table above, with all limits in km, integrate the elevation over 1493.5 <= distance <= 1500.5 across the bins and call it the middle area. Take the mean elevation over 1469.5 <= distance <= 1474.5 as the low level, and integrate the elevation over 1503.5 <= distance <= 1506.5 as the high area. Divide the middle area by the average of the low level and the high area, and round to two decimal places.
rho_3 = 2.80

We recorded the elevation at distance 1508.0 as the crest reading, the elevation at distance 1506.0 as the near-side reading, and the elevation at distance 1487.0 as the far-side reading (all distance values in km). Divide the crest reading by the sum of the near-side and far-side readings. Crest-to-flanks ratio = 0.51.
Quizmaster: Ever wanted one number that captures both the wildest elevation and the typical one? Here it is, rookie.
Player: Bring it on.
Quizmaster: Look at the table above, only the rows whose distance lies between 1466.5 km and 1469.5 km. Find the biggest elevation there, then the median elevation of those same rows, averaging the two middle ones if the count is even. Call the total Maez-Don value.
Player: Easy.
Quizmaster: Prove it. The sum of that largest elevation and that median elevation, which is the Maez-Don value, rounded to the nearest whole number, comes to 16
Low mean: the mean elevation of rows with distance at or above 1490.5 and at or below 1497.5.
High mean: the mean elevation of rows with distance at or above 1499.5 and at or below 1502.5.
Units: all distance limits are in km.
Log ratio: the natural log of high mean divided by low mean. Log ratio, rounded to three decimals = -0.183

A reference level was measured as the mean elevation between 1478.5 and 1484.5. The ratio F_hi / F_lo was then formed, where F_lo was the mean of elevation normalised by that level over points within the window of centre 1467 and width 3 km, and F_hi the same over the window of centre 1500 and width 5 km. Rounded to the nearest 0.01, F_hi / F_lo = 0.49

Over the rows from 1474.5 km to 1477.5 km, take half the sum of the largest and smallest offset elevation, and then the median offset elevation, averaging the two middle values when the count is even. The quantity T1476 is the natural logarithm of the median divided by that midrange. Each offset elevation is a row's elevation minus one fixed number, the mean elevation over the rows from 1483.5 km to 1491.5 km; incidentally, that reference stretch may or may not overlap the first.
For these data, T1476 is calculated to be -0.98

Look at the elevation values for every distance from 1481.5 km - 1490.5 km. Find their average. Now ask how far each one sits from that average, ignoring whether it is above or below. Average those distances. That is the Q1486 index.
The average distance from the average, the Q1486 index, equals 0.21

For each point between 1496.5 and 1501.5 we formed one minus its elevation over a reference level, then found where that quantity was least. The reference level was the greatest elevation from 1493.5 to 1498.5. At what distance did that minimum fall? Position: 1501.0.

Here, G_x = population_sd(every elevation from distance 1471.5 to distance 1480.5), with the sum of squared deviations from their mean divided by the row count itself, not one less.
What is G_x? 1.28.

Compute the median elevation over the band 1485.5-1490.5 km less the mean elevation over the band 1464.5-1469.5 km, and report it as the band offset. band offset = -2.1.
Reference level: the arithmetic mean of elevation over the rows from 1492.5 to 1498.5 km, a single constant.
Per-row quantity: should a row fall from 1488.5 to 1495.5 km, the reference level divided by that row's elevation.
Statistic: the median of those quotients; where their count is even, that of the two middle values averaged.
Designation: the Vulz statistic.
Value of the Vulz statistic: 0.80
